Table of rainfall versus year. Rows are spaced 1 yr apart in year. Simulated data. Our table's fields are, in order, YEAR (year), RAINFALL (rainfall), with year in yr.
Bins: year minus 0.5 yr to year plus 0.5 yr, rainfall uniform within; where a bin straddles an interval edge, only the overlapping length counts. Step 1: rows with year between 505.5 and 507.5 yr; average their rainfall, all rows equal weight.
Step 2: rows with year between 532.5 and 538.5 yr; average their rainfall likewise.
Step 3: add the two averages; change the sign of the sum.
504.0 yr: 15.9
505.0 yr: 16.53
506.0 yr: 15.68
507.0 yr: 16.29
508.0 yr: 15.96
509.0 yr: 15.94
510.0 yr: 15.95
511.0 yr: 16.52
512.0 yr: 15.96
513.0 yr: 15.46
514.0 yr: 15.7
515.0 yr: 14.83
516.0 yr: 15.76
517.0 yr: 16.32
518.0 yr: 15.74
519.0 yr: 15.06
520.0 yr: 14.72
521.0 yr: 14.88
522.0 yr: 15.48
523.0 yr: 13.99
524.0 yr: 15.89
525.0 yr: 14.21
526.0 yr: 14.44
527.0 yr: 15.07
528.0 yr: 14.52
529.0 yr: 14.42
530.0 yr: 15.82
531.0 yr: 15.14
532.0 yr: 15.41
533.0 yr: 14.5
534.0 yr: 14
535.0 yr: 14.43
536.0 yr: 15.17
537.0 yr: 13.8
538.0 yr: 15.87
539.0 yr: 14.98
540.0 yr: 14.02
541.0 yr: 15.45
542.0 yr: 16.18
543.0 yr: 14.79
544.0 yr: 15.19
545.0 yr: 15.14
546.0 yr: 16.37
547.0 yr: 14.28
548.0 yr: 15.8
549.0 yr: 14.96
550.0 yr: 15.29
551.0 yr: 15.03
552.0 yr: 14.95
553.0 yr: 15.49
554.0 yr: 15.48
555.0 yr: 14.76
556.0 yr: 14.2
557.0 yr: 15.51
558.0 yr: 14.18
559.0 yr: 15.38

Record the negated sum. -30.6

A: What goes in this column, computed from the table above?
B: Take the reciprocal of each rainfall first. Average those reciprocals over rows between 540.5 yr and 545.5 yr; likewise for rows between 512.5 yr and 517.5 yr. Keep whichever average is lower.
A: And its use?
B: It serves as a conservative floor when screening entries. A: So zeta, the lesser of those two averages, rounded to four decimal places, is 0.0641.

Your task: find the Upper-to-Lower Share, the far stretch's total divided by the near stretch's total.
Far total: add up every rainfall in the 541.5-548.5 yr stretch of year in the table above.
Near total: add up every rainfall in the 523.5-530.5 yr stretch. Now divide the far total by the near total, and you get 1.03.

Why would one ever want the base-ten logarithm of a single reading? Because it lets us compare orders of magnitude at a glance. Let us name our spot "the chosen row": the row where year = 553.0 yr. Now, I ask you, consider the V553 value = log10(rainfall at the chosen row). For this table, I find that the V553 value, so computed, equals 1.190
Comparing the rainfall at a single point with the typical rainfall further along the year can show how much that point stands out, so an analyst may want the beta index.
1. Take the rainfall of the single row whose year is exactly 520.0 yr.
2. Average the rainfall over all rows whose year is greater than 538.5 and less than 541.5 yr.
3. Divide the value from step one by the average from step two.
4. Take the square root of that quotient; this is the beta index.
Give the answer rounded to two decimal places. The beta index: 1.00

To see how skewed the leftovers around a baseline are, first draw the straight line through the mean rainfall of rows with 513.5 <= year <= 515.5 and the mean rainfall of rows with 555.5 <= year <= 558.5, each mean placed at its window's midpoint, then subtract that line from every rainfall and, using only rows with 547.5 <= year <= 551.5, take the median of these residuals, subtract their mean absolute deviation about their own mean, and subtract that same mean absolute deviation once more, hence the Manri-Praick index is -0.10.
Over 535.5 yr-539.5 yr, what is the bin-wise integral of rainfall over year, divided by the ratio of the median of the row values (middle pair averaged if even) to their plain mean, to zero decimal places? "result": 59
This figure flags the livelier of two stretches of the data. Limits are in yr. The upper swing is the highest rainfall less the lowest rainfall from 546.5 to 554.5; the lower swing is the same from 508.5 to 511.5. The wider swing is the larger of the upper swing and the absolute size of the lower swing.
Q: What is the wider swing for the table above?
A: 1.52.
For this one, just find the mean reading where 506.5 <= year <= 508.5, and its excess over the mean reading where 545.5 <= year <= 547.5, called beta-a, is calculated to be 0.8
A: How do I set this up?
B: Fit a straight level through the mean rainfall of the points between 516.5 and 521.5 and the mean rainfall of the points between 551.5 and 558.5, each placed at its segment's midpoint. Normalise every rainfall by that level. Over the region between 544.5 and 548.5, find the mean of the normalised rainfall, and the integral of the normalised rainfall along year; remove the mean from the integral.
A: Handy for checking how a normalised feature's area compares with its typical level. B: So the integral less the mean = 3.07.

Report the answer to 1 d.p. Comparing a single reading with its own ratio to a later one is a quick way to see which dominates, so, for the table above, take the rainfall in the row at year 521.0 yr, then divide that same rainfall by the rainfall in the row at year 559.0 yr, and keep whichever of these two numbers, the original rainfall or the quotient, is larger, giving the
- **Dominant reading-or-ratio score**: 14.9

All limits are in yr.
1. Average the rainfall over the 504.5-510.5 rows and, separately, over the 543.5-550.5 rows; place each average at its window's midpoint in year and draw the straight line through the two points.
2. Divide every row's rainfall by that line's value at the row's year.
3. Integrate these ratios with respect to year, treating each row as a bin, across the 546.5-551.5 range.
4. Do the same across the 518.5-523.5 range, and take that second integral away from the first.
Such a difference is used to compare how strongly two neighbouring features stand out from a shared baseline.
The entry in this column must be 0.25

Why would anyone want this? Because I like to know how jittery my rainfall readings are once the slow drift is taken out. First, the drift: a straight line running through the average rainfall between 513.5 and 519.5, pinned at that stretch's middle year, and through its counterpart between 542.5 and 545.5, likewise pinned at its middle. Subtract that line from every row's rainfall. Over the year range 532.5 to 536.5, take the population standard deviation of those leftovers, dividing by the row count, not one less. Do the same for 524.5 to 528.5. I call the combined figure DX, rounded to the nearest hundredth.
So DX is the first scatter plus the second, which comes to 0.76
